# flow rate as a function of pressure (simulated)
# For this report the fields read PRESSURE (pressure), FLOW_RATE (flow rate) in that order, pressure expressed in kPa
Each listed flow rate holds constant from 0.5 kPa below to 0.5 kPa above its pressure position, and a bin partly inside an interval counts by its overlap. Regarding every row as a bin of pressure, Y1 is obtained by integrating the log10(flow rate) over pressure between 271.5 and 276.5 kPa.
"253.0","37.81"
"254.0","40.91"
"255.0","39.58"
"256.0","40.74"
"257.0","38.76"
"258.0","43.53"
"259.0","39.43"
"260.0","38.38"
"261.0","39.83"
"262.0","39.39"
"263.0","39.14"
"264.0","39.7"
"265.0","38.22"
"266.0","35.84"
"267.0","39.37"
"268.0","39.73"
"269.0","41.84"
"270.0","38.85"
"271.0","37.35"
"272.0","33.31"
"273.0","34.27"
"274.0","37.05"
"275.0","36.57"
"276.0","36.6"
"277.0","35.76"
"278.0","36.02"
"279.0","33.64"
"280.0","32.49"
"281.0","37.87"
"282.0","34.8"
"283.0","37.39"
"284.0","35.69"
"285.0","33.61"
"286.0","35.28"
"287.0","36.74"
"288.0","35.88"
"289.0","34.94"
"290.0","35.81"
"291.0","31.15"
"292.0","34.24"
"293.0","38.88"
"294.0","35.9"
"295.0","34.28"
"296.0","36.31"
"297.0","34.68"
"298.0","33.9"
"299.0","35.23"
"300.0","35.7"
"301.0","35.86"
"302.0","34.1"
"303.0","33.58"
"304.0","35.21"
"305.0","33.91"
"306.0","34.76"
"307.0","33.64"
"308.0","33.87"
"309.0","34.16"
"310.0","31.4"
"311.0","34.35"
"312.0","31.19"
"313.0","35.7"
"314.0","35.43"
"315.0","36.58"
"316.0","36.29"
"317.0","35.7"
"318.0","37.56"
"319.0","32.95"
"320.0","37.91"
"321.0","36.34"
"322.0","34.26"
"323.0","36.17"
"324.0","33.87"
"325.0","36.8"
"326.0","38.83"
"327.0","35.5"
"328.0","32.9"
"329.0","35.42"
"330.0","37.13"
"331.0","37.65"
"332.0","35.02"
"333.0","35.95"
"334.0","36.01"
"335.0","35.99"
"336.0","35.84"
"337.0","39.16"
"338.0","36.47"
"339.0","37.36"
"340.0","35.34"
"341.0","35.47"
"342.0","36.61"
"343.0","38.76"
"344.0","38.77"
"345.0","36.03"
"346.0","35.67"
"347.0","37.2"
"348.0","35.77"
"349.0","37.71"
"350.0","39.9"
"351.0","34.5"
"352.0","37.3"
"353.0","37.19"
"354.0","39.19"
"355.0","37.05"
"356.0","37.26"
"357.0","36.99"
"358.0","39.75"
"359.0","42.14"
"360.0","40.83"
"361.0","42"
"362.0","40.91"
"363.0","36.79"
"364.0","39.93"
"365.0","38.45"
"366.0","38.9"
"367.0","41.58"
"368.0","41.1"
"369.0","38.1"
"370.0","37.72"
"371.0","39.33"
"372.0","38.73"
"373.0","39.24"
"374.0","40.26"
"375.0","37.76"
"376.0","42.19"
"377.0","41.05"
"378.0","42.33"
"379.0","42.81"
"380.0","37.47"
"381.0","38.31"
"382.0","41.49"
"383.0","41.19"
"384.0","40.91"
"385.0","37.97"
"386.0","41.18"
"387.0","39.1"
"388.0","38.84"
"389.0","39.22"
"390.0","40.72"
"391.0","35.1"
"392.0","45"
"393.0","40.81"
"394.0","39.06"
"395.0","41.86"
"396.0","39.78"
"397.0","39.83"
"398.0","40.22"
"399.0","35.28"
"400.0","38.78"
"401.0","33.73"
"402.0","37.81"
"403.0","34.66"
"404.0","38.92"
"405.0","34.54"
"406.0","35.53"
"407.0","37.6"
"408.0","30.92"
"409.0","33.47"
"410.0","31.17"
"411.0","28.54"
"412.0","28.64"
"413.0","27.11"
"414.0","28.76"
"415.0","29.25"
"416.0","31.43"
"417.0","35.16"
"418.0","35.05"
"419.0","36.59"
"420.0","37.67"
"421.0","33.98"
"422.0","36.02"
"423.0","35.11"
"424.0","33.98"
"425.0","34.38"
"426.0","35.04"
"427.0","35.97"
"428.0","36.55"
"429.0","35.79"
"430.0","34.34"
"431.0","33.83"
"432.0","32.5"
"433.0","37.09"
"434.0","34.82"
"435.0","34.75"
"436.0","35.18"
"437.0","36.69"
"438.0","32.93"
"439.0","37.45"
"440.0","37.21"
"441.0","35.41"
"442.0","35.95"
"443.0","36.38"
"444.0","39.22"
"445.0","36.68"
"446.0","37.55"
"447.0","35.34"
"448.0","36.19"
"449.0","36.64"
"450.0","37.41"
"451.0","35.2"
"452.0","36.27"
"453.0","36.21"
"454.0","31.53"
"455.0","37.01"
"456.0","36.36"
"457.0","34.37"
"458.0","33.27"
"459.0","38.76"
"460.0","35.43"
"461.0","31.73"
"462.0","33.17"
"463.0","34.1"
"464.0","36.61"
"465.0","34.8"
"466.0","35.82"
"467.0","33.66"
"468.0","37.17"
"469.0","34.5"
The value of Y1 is 8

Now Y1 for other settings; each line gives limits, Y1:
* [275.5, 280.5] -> 8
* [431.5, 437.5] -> 9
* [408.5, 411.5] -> 4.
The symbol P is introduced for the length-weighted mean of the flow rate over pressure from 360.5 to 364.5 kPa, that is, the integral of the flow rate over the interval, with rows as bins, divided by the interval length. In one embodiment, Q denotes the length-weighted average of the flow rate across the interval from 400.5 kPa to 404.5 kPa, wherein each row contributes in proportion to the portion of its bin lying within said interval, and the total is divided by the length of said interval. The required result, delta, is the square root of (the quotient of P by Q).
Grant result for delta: 1.05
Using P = 39.9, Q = 36.3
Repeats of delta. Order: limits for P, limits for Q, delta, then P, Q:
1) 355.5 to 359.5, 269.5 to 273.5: 1.04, 39.0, 35.9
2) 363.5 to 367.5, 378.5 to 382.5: 1.00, 39.7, 40.0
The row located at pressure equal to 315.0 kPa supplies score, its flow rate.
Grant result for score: 36.58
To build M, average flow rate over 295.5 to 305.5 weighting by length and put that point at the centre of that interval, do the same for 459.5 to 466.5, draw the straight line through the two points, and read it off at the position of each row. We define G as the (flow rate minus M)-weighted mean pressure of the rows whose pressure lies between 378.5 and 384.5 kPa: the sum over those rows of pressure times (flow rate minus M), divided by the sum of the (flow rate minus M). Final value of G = 381.6 kPa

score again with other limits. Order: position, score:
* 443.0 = 36.38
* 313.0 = 35.7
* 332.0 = 35.02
